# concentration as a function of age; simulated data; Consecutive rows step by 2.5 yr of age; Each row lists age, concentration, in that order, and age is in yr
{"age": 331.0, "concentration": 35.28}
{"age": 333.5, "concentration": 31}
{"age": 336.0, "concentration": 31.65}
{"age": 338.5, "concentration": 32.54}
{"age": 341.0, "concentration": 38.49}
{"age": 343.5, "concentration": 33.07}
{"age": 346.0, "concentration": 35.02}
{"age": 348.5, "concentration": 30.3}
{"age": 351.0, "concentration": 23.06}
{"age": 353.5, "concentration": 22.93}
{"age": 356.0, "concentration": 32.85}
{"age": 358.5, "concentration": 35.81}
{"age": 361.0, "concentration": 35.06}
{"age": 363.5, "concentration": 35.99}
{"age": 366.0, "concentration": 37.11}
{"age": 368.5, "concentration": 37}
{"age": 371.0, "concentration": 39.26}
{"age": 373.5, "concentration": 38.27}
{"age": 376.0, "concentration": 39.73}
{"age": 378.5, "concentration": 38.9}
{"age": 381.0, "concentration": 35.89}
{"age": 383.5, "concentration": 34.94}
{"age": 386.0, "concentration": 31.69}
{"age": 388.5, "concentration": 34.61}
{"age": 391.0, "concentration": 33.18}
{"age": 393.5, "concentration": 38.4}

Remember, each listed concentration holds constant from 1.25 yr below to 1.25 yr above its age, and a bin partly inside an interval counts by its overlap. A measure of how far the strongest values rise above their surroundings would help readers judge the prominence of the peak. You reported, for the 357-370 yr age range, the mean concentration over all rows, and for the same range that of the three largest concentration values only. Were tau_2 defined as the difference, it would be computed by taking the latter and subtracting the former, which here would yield 0.51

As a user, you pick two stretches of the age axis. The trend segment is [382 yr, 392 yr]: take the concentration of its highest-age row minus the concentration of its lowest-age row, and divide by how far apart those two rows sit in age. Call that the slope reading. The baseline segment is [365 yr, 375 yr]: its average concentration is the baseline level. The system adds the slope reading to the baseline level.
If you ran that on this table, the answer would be 37.7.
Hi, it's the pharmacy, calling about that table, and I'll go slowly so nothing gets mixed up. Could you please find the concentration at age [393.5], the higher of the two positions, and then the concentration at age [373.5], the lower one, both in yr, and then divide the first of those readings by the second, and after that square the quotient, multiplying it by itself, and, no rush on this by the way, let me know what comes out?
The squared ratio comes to 1.0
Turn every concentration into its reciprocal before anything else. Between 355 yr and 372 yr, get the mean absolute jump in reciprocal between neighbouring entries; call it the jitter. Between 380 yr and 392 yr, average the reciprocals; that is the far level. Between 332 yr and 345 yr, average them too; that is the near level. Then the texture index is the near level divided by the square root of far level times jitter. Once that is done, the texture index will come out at 5.4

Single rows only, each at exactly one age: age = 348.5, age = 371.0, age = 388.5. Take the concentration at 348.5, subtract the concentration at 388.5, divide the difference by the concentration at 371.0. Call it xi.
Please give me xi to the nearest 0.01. -0.11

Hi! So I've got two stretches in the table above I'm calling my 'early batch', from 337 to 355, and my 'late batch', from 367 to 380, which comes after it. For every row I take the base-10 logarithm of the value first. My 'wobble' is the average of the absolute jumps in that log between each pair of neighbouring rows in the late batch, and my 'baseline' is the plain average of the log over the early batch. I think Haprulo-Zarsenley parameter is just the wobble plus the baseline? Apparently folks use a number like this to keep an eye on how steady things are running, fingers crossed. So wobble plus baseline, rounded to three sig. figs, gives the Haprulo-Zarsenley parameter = 1.50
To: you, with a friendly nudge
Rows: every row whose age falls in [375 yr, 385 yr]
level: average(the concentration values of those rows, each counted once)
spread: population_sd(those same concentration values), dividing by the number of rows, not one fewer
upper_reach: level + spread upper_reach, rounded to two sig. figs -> 39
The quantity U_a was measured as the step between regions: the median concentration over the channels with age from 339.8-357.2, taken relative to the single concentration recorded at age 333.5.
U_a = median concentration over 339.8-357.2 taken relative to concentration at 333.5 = 2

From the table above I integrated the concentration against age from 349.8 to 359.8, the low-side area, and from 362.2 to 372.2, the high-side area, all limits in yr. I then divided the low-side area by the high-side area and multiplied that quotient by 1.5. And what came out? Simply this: 1.2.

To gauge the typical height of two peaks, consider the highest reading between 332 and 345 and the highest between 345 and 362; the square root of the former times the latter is 37.1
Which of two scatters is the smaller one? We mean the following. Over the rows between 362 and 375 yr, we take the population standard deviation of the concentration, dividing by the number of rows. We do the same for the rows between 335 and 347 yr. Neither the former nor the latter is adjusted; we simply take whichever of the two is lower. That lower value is 1.1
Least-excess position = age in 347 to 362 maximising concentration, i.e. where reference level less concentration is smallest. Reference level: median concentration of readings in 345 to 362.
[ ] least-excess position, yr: 358.5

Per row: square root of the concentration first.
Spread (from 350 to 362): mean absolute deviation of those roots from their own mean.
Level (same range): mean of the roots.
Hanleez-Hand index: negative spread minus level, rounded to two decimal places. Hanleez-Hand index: -5.97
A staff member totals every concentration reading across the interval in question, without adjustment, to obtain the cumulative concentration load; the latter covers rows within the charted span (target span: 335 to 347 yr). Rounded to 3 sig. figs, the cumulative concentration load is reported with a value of 171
